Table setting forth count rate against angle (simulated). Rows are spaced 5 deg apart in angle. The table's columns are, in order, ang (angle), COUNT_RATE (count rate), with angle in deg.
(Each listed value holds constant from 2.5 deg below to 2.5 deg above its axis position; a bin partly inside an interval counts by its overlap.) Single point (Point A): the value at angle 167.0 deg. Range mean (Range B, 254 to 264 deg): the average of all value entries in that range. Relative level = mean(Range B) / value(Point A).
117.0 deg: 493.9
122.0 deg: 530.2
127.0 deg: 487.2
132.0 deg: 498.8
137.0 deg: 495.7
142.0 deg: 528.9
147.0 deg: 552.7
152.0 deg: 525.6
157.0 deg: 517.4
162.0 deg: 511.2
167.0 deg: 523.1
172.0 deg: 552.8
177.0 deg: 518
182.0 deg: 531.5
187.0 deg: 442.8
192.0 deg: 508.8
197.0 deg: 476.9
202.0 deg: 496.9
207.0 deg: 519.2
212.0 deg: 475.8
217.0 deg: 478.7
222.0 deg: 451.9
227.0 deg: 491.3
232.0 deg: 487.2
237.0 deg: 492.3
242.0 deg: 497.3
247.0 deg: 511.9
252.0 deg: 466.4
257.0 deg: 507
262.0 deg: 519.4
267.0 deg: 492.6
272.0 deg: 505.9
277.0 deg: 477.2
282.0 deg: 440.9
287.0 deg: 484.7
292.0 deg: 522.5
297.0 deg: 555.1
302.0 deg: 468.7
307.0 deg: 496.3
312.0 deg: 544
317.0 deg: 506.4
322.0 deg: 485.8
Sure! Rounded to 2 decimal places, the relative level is 0.98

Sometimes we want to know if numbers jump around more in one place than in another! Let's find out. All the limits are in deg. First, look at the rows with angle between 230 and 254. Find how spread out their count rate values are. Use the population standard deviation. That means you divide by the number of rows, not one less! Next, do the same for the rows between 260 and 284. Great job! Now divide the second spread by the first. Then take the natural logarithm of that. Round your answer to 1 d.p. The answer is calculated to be 0.6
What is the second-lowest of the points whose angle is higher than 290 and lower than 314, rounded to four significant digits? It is 496.3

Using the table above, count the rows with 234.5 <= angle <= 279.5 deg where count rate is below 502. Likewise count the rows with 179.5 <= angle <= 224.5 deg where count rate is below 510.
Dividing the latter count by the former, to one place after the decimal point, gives 1.4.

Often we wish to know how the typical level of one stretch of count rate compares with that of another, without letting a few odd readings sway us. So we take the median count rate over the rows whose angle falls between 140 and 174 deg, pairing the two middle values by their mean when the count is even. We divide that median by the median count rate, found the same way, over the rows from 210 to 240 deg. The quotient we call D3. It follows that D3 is 1.09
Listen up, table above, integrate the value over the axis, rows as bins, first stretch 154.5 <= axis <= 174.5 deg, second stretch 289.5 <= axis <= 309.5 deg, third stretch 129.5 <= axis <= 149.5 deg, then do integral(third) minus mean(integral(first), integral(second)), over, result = 13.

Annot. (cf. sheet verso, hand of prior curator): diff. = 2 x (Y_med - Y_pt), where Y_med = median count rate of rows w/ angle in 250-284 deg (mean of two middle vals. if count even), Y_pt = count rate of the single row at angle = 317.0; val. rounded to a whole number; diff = -28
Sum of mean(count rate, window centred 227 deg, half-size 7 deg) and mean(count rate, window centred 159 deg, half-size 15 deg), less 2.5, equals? 1005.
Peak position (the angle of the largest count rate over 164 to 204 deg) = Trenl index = 172.0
